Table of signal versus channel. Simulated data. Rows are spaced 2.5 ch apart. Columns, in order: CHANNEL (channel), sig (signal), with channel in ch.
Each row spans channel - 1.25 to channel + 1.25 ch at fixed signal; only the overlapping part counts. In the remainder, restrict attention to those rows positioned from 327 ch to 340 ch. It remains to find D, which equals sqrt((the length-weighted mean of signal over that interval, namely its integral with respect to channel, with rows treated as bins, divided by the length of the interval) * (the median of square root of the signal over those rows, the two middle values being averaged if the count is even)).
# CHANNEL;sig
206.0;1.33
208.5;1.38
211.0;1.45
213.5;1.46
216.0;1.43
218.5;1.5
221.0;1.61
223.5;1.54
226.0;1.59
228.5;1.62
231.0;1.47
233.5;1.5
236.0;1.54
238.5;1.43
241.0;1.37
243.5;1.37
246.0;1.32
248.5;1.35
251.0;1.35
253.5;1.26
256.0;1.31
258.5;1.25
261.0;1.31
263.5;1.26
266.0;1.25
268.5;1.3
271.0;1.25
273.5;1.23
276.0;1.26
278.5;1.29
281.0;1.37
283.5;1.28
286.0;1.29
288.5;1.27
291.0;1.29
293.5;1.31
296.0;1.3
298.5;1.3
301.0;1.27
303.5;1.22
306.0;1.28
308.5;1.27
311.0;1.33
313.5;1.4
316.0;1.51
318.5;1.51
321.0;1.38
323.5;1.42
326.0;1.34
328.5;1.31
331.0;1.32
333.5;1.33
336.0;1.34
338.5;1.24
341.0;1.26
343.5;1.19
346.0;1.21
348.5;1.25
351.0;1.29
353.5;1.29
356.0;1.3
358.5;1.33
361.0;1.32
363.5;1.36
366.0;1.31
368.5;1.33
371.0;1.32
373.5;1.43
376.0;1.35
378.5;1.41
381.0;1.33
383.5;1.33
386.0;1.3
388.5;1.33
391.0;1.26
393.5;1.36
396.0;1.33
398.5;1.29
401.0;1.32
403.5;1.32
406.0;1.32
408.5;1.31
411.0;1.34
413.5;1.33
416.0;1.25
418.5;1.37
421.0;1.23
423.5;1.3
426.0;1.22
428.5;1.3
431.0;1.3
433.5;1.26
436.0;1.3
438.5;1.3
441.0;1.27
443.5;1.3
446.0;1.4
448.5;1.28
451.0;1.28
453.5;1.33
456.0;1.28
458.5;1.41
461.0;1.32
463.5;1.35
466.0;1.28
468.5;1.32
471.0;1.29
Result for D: 1.23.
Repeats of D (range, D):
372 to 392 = 1.24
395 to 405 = 1.23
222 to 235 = 1.38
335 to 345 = 1.18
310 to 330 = 1.28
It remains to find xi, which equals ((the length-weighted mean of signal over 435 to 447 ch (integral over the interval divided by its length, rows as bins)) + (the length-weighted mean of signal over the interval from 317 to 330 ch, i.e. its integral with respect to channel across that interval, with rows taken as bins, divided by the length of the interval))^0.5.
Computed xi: 1.645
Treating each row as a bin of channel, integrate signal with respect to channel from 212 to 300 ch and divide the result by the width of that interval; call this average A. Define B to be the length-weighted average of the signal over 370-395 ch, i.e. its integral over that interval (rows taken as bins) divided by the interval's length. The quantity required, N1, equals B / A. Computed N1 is 0.98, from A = 1.37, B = 1.34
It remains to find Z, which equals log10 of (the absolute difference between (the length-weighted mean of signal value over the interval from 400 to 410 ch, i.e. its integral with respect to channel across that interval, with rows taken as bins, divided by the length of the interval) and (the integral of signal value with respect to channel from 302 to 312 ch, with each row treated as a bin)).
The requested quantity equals 1.06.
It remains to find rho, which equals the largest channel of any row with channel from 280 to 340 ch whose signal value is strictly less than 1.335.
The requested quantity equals 338.5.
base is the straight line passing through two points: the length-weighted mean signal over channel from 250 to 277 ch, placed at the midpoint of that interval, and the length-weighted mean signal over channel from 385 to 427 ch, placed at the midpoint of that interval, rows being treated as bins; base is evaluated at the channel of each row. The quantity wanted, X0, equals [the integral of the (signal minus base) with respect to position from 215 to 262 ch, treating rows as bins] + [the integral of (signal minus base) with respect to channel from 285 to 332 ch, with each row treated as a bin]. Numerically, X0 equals 10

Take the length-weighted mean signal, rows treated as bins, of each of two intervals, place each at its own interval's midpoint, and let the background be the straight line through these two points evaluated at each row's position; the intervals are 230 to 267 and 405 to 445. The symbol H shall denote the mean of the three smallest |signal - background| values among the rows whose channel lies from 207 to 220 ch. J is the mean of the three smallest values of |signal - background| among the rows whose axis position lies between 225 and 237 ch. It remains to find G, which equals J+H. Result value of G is 0.19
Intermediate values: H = 0.051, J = 0.142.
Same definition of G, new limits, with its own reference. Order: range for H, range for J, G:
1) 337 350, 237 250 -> 0.08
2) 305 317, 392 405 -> 0.06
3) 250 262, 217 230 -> 0.21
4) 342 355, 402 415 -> 0.06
